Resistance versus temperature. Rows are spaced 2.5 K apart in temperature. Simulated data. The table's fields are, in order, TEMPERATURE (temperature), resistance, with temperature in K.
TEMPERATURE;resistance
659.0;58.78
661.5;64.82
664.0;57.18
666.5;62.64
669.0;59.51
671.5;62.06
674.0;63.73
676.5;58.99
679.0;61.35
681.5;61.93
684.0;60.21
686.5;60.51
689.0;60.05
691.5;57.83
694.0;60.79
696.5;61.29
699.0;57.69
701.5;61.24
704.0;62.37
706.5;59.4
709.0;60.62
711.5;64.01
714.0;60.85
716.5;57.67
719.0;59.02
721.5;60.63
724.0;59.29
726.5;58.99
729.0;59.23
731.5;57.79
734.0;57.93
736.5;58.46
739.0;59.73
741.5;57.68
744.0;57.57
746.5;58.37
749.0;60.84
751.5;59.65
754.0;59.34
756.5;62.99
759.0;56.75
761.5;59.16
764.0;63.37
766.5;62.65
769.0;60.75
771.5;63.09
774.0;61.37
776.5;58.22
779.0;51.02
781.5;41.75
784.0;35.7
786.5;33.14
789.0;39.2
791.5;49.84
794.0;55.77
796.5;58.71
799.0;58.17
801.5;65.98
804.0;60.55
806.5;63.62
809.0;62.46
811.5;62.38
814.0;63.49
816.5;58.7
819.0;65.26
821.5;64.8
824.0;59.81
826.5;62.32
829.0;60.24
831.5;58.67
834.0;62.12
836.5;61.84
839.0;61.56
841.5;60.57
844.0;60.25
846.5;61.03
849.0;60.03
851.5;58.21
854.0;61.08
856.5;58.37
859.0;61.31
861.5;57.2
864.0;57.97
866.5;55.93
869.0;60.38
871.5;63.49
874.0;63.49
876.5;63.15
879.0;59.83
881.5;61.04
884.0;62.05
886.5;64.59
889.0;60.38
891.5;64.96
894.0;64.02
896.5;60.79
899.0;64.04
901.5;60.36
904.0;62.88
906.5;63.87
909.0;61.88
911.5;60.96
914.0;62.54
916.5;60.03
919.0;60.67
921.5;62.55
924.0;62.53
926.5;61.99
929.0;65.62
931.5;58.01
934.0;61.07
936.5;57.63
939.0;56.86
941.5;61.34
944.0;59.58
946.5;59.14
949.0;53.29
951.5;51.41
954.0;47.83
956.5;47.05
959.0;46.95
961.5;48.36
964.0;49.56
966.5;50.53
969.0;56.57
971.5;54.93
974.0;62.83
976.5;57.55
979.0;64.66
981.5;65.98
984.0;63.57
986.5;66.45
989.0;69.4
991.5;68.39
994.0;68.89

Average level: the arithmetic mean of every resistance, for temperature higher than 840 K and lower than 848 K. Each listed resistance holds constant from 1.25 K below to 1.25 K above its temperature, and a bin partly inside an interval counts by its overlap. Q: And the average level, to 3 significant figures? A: 60.6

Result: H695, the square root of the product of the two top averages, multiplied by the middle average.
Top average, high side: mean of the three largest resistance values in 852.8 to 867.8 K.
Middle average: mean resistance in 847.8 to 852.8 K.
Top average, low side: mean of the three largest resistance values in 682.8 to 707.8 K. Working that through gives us 3603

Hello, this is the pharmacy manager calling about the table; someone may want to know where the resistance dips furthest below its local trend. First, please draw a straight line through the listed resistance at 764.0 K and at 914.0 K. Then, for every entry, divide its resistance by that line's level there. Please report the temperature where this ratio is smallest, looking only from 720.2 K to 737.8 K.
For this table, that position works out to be 731.5 K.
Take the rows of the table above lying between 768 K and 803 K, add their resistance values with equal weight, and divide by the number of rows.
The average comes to 52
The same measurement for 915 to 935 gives 62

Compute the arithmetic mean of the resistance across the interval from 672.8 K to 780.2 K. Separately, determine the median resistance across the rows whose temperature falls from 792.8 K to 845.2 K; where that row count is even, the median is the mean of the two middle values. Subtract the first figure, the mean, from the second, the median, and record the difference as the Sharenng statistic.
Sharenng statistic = 2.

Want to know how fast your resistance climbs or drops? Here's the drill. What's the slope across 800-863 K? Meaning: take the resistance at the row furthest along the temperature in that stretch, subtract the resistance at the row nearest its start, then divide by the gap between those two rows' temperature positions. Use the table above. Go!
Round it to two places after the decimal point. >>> -0.15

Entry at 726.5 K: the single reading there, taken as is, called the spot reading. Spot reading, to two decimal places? 58.99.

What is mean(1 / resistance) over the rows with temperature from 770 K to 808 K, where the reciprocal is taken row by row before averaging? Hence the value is 0.0197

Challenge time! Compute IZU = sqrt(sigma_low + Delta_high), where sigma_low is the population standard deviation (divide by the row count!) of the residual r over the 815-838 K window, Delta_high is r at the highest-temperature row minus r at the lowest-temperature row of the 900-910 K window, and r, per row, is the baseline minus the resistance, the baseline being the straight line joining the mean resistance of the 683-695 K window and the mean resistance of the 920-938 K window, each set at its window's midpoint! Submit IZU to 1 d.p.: 0.9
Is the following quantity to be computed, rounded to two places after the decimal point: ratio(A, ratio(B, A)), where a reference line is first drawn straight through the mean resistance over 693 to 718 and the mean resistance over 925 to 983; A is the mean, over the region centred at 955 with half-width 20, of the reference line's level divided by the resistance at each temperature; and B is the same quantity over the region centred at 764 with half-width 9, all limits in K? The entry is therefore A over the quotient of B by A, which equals 1.14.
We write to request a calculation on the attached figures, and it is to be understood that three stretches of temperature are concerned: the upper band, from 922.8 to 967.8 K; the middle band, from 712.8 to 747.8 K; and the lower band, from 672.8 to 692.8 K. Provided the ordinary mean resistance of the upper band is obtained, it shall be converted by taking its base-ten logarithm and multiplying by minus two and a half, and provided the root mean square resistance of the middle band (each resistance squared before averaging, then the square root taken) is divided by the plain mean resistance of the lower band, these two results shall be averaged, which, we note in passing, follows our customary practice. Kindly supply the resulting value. -1.695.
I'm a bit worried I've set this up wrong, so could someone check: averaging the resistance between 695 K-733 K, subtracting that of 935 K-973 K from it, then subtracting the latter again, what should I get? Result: -47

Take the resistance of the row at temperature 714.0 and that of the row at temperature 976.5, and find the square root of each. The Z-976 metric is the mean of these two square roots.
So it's 7.69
